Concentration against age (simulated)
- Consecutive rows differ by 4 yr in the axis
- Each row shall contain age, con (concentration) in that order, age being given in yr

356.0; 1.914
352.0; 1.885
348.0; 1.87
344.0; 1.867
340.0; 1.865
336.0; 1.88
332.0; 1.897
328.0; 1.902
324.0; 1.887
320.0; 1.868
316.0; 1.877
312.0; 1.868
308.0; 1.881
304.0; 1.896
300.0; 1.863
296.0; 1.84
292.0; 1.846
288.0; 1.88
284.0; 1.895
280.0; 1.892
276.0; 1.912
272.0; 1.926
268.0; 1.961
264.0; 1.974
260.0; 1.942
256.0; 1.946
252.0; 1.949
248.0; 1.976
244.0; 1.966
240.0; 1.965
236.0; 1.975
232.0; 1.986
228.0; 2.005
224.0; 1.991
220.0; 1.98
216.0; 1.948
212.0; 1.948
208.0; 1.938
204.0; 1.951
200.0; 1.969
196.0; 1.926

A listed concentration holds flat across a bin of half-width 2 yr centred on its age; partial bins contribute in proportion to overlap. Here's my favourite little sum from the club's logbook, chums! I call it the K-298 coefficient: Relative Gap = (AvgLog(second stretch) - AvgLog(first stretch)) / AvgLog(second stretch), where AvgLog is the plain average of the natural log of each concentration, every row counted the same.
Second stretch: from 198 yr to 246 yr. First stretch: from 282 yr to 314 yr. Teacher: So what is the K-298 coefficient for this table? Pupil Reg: 0.075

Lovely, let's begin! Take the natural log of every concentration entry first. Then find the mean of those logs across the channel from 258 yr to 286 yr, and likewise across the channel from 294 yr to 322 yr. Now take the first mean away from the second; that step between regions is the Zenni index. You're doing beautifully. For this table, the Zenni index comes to -0.031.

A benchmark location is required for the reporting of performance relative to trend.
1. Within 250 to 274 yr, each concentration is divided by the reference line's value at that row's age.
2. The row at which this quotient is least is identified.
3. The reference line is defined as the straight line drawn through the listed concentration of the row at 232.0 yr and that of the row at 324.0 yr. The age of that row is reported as 272.0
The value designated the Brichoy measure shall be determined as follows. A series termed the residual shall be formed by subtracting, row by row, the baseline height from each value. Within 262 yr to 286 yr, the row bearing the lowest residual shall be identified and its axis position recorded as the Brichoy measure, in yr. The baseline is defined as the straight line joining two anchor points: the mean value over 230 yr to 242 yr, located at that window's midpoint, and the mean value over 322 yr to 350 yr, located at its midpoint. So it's 280.0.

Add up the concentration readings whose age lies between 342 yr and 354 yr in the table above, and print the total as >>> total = 5.6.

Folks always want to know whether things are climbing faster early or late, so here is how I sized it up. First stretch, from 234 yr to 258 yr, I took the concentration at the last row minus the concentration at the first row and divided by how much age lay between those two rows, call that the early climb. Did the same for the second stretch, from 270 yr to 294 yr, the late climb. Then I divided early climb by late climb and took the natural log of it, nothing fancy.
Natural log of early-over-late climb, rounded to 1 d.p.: -1.0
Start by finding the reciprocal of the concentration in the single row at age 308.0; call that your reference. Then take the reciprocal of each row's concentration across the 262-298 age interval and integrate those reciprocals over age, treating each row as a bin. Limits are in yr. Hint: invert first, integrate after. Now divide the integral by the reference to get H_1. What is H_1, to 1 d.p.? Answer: 35.6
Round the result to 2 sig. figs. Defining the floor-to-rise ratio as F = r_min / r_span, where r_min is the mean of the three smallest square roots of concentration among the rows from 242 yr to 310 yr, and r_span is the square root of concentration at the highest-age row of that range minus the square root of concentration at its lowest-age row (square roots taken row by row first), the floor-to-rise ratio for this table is -44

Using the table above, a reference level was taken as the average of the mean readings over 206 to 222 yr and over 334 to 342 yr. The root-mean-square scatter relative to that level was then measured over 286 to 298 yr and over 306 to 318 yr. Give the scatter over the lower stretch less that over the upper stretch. 0.022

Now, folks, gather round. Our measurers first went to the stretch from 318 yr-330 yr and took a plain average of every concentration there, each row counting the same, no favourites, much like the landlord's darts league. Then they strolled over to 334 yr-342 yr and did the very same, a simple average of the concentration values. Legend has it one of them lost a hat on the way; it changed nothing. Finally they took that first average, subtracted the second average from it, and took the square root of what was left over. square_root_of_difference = 0.115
